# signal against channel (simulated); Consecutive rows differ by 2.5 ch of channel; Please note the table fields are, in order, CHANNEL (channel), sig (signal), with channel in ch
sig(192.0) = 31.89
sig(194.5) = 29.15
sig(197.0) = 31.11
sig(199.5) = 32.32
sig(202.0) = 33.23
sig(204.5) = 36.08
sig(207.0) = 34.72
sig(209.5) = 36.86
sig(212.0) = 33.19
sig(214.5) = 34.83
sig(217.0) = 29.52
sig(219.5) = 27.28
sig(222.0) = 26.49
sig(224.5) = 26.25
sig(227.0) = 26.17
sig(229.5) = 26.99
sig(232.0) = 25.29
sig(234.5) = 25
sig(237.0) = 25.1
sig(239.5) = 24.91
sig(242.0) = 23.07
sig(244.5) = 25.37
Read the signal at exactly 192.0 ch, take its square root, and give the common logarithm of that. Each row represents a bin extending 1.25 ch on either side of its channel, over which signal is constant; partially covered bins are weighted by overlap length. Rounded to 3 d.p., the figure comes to 0.752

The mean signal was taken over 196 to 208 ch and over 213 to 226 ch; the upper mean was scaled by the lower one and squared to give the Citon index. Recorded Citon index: 0.74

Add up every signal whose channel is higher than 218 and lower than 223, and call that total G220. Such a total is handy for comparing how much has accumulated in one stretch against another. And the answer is 54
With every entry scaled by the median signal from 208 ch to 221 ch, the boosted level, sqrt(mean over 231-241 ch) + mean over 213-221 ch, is 1.79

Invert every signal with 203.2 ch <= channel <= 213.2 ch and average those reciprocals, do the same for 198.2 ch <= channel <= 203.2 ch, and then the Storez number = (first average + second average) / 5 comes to 0.0118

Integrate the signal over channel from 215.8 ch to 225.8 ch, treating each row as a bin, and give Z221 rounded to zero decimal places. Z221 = 274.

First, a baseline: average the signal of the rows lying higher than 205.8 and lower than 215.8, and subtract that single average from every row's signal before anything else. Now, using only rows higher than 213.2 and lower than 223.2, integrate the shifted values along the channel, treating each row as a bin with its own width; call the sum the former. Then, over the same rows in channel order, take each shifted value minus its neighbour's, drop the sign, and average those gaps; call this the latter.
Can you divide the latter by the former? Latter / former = -0.052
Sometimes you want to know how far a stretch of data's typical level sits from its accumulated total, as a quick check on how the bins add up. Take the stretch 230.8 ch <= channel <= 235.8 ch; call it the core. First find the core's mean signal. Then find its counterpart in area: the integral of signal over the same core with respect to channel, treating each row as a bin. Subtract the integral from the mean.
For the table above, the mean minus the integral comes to -101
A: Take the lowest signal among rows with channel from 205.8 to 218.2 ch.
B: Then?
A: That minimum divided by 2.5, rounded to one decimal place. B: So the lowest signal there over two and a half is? 11.8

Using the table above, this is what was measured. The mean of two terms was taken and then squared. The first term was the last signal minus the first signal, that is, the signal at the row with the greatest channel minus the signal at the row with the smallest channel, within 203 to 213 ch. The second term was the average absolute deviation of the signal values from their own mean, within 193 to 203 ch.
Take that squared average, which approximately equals 0.61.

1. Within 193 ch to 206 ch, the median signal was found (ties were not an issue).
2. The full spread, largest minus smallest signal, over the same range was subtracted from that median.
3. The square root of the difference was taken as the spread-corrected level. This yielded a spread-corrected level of 5.04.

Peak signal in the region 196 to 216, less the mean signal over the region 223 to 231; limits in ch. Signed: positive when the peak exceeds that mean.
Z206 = 10.4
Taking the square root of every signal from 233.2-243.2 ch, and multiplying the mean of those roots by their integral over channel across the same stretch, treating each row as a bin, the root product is 245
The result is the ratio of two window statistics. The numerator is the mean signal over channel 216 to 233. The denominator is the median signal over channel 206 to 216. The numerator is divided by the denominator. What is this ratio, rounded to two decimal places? 0.77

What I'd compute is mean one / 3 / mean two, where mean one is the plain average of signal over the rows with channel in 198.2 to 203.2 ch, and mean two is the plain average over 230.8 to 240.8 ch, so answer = 0.44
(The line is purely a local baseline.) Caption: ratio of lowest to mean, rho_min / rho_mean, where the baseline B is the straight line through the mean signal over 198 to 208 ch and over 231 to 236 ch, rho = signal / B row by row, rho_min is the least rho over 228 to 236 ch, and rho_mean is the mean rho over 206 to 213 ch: 0.91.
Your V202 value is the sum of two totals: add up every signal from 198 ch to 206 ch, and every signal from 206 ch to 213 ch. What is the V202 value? 206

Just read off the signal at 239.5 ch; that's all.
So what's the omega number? 24.91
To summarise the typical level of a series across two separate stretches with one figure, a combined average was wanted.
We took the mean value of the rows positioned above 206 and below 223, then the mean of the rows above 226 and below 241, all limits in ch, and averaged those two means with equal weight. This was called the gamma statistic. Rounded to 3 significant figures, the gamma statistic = 28.7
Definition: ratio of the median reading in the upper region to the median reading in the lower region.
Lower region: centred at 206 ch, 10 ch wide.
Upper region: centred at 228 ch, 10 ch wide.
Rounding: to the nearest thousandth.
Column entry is 0.740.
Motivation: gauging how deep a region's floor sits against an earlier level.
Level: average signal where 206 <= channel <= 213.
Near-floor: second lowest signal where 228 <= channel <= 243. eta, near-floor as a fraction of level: 0.71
